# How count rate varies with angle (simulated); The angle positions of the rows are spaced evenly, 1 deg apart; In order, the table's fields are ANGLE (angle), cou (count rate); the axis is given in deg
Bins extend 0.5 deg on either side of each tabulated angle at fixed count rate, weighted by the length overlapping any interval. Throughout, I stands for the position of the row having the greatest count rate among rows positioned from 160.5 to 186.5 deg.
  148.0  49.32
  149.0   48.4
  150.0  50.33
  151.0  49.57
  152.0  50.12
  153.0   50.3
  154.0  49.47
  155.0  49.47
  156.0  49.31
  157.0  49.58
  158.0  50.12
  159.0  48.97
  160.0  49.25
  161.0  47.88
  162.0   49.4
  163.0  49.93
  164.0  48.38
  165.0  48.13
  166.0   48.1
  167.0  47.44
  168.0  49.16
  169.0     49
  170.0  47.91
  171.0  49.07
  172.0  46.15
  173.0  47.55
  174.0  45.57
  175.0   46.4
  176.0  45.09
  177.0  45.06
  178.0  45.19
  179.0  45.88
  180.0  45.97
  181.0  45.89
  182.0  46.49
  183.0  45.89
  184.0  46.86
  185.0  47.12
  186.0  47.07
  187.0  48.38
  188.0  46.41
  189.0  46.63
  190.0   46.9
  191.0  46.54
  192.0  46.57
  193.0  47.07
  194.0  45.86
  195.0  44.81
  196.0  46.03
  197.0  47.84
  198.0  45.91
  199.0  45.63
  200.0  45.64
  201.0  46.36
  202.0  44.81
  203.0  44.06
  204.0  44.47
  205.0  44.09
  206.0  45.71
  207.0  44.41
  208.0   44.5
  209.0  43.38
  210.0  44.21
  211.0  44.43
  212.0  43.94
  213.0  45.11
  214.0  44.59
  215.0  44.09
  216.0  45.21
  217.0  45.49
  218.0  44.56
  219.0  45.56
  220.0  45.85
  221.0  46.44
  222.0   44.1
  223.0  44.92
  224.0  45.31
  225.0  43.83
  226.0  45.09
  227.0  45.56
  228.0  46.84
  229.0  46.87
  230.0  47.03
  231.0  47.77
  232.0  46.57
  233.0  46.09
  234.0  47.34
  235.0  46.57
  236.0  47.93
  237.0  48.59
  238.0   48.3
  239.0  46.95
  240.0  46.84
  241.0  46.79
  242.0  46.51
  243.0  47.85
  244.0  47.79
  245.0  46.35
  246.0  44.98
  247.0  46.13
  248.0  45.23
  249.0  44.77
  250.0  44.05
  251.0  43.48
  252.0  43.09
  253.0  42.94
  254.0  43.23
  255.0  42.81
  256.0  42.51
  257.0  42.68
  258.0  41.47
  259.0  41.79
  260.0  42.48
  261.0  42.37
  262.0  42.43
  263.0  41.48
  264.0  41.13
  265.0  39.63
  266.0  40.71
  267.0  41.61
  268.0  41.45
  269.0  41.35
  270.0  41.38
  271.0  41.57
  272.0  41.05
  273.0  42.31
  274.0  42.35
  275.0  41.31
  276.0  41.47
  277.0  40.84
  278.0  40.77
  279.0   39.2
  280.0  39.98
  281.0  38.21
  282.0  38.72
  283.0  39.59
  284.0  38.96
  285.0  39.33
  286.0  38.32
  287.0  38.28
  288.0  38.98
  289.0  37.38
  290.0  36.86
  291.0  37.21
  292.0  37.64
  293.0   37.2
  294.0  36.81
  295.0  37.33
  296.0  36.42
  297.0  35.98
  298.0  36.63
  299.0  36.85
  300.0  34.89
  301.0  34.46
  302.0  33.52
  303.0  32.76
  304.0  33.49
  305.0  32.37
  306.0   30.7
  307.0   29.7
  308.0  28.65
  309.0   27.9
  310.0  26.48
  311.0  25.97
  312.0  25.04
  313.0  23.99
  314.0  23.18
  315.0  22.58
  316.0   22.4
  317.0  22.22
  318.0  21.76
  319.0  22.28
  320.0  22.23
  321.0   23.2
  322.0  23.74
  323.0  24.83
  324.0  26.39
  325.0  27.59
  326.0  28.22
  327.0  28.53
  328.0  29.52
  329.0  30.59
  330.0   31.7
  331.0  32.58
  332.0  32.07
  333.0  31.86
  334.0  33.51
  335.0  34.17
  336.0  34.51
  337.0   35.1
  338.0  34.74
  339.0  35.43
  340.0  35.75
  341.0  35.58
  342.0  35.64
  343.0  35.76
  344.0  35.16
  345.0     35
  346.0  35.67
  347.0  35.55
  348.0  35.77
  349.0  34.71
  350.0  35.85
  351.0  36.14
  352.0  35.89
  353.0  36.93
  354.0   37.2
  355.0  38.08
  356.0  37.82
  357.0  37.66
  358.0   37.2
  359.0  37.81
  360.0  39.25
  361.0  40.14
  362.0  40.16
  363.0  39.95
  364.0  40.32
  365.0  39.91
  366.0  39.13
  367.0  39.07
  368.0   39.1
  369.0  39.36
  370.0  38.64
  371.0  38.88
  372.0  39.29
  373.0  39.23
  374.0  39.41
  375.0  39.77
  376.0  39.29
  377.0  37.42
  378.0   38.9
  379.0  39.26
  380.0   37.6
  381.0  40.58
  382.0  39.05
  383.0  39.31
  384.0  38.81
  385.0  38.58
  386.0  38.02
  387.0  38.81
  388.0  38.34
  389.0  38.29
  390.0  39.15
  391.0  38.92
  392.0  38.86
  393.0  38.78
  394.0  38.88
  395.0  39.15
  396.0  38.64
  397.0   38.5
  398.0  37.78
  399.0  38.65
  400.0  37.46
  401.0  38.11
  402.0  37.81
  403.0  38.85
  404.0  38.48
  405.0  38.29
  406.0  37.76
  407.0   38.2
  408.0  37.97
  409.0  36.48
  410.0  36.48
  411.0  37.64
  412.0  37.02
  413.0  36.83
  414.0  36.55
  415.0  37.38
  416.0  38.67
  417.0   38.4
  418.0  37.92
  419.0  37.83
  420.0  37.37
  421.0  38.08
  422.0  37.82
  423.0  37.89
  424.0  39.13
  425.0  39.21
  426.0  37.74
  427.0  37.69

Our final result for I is 163.0 deg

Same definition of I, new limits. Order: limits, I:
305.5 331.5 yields 331.0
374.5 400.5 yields 381.0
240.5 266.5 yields 243.0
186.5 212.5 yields 187.0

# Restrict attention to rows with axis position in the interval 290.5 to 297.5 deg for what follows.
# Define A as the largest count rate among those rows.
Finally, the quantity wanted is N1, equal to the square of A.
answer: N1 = 1417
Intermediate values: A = 37.64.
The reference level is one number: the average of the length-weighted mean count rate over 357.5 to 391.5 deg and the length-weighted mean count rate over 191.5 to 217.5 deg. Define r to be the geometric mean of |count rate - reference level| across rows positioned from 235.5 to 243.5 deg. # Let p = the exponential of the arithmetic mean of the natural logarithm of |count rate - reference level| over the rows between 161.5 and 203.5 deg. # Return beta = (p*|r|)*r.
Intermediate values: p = 4.5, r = 5.3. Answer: 127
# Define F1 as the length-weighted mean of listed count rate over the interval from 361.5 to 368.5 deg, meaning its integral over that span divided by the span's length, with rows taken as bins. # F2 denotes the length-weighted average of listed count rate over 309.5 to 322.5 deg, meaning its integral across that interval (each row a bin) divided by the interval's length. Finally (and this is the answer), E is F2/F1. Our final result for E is 0.59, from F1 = 40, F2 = 23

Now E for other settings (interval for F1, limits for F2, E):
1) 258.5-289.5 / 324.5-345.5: 0.81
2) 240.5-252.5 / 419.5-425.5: 0.84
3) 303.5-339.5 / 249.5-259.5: 1.51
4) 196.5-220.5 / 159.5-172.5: 1.08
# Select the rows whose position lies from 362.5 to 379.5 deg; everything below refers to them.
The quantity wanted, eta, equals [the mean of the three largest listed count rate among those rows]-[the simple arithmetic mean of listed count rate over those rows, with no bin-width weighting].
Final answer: 0.8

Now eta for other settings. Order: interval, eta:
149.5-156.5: 0.5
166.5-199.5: 2.4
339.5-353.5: 0.6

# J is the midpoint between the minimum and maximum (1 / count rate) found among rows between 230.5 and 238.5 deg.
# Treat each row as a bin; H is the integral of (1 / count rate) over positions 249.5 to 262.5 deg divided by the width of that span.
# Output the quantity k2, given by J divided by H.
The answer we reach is 0.90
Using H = 0.0234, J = 0.021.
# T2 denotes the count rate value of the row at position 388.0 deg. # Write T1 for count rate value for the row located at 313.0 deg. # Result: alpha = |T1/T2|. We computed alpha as 0.6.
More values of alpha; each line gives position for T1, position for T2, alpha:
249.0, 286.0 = 1.2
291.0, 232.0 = 0.8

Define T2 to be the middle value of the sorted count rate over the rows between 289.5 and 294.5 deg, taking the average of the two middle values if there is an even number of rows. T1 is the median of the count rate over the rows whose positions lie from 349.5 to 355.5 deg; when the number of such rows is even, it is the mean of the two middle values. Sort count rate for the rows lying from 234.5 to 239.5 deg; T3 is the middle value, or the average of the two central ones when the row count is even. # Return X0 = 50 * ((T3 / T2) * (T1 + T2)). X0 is 4750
